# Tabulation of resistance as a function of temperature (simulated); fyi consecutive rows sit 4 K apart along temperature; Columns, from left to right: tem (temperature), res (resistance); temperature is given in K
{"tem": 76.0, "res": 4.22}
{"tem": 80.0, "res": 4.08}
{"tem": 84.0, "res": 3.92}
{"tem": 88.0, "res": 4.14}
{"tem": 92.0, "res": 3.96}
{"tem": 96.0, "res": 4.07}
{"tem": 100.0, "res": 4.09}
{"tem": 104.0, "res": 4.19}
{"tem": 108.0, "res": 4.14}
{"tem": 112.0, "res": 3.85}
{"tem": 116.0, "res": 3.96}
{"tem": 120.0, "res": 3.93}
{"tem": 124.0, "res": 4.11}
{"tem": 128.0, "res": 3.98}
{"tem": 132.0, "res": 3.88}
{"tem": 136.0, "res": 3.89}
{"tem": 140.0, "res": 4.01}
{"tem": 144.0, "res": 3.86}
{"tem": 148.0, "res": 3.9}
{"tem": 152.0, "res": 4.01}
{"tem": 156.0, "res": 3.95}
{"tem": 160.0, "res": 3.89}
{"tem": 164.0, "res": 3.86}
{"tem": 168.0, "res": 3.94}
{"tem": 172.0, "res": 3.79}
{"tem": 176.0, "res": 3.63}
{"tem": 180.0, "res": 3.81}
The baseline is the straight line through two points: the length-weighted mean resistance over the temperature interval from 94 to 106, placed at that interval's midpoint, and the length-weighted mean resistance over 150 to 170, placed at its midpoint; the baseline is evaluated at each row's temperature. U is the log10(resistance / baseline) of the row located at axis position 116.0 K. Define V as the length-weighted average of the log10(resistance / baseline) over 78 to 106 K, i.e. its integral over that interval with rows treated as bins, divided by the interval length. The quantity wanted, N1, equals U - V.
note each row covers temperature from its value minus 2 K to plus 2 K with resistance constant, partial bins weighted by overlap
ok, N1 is -0.003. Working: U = -0.0116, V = -0.0083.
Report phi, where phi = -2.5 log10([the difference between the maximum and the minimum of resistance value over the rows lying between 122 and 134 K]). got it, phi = 1.6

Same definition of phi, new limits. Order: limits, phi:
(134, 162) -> 2.1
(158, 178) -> 1.3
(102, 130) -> 1.2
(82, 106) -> 1.4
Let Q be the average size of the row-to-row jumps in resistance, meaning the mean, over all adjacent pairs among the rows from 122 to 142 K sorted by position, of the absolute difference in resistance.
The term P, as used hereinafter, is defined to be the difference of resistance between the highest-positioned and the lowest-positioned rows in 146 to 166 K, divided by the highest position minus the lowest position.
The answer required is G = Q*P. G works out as -0.0002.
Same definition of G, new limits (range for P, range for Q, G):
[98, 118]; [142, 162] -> -0.0005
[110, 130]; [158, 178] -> 0.0009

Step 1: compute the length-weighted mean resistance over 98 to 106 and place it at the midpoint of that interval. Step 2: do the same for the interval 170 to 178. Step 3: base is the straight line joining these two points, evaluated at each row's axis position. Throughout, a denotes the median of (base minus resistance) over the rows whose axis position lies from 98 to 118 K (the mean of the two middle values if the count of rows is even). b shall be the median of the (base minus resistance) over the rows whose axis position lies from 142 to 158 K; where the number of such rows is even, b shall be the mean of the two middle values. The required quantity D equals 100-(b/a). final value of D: 101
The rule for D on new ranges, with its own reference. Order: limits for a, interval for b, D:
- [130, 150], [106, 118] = 97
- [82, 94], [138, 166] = 100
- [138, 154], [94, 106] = 101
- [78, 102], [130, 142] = 100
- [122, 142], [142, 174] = 120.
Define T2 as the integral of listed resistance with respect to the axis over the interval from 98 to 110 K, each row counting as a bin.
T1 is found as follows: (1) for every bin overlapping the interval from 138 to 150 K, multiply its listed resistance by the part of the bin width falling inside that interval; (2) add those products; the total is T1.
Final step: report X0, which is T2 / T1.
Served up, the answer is 1.1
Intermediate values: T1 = 47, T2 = 50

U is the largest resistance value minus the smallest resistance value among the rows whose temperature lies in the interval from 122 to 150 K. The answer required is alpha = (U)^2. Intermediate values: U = 0.25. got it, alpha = 0.06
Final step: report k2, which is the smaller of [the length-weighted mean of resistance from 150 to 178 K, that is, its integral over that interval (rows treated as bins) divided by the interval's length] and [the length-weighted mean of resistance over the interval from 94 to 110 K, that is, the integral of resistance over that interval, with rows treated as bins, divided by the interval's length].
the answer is 3.87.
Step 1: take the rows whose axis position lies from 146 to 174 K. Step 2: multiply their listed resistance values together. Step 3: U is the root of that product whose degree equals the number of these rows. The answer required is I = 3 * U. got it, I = 11.7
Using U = 3.91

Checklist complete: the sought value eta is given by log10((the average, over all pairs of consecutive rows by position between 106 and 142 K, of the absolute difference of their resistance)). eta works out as -0.92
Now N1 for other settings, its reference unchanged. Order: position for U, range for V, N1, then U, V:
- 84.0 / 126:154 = -0.020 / -0.0265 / -0.0065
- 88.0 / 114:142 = 0.006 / -0.0015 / -0.0070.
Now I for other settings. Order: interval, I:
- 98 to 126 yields 12.1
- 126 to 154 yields 11.8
